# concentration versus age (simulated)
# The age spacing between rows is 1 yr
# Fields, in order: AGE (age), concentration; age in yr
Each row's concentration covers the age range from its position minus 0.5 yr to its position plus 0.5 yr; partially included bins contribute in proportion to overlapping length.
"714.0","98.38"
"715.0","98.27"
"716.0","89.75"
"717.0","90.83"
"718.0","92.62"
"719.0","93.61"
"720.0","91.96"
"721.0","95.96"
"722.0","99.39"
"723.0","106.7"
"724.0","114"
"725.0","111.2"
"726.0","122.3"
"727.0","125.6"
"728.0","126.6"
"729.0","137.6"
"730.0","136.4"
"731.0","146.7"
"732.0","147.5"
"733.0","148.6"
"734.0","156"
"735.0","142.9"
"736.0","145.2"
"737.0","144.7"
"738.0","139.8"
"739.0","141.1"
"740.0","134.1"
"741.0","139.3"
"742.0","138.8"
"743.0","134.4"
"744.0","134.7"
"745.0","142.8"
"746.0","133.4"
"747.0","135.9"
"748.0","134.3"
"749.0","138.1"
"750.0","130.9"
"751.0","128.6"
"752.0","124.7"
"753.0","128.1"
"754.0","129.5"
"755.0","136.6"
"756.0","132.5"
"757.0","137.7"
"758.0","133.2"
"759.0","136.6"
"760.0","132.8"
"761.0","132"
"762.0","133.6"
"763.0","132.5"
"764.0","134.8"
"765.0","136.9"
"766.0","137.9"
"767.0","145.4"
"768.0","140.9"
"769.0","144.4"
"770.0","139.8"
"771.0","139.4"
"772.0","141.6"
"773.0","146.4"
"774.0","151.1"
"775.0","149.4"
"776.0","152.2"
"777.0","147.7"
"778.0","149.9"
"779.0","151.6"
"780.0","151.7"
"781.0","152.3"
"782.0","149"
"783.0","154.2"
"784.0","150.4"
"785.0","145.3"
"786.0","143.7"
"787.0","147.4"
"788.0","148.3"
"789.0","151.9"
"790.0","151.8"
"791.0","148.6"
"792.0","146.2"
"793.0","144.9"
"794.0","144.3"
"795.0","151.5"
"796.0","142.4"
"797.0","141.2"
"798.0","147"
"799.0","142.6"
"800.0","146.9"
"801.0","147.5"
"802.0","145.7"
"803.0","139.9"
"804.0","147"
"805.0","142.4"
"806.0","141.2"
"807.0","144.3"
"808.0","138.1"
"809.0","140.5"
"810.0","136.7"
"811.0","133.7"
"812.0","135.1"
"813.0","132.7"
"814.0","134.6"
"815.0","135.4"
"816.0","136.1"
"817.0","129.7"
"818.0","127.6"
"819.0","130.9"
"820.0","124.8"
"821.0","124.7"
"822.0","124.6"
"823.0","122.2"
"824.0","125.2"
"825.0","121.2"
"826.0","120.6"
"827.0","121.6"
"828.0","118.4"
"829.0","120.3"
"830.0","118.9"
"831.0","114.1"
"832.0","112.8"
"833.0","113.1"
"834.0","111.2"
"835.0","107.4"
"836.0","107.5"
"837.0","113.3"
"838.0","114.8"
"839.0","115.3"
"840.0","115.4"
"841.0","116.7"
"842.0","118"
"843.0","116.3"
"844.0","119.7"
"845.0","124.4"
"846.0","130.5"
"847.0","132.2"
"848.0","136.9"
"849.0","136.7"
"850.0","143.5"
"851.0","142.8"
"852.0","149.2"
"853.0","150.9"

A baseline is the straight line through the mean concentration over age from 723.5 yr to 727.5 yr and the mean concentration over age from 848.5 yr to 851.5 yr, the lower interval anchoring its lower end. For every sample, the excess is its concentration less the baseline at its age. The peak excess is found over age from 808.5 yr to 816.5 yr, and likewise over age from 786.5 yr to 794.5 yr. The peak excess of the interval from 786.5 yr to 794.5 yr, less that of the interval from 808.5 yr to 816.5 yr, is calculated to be 15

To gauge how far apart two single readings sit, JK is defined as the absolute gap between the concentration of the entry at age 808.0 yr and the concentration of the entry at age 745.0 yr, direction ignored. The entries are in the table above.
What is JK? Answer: 5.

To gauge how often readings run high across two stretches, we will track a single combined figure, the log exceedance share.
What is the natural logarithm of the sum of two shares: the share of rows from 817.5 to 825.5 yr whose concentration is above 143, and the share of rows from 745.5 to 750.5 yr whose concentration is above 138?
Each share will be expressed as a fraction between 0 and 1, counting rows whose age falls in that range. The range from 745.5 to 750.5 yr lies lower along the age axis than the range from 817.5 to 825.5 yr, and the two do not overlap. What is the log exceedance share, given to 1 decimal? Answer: -1.6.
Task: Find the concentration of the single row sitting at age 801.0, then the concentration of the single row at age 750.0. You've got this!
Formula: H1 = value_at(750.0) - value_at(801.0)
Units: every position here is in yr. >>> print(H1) -17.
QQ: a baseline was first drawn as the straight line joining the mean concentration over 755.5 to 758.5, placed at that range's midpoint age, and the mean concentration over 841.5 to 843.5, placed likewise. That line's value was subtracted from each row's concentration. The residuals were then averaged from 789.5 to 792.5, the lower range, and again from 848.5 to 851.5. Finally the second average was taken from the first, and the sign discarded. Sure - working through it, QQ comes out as 4.1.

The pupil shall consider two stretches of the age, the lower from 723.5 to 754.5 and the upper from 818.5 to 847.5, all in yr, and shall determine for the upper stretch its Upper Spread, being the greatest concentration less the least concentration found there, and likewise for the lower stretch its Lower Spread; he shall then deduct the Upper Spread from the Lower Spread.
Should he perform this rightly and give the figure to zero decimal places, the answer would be 20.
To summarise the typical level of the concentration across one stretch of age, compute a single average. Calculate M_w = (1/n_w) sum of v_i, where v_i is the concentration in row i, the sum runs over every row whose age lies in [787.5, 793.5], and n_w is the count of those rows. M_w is 149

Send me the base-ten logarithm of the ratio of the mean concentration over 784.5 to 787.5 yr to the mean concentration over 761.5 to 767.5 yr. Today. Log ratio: 0.027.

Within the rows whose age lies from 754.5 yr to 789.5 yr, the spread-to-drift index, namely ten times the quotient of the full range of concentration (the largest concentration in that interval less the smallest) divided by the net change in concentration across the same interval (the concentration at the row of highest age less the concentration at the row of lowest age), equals 15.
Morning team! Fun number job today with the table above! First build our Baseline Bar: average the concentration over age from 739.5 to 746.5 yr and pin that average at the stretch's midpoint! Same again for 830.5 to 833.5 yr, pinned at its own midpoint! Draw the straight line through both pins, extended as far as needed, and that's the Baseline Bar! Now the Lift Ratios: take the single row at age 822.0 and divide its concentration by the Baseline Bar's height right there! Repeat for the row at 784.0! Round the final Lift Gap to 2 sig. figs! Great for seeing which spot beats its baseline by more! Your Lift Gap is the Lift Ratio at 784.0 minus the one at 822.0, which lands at 0.12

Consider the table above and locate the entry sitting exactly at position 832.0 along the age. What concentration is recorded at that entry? 112.8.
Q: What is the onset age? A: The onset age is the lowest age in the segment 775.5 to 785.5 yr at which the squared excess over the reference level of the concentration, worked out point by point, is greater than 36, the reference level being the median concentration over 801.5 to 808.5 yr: 776.0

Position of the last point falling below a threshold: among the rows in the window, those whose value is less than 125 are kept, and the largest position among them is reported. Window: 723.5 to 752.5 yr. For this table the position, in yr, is 752.0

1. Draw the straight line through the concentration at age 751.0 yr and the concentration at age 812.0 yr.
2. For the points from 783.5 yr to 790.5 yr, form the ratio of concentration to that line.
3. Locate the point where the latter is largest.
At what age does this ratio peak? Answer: 789.0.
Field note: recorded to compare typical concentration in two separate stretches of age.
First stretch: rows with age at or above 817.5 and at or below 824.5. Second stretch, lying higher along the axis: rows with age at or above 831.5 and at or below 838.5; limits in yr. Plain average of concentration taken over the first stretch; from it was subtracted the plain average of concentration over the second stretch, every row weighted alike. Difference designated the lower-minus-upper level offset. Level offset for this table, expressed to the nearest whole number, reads 14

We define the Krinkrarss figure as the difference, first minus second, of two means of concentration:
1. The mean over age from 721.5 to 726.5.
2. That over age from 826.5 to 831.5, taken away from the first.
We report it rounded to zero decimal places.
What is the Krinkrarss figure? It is -8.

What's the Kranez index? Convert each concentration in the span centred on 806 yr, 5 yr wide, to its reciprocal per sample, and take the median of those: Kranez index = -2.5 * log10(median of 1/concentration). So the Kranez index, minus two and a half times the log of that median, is 5.38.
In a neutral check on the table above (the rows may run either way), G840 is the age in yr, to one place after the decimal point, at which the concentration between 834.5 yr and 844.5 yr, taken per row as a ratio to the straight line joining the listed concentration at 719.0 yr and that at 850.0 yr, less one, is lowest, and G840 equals 836.0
